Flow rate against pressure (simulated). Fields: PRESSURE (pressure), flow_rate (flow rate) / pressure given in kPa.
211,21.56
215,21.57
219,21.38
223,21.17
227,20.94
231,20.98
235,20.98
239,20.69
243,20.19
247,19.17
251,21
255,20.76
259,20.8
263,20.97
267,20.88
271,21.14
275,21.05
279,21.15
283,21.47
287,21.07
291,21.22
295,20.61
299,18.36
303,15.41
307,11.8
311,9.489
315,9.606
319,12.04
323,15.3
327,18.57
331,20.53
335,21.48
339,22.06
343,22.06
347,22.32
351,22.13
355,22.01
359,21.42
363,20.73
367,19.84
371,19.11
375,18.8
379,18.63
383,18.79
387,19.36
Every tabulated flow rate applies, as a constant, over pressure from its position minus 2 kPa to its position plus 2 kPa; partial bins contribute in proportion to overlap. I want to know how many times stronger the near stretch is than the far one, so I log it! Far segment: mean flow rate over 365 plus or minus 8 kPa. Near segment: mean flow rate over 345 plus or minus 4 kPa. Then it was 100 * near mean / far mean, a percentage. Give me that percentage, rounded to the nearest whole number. 109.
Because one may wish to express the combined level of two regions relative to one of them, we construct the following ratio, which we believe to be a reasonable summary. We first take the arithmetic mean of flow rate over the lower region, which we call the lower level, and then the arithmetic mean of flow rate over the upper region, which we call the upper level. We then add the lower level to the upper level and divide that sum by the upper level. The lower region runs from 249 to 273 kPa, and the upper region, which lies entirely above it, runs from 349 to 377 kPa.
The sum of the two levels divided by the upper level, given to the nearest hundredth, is 2.02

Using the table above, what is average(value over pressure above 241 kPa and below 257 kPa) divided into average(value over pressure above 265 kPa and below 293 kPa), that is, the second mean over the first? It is 1.04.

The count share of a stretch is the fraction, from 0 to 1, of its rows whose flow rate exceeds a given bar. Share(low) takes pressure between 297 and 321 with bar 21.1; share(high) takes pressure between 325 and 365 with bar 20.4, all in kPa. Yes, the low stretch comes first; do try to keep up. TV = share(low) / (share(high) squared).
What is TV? 0.0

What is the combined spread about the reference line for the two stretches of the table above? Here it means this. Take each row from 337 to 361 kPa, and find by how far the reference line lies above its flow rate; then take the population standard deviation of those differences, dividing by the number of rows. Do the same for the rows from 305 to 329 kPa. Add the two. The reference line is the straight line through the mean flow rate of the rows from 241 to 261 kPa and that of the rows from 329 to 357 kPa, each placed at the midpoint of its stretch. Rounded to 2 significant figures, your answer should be 3.5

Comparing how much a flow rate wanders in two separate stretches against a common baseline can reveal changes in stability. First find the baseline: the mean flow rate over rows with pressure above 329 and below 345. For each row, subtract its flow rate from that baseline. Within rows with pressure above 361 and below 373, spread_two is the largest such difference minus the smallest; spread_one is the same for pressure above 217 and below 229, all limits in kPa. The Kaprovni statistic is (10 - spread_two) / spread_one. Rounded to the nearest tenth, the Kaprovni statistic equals 19.0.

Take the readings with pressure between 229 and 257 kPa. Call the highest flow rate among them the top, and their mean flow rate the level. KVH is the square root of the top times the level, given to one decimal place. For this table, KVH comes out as 20.8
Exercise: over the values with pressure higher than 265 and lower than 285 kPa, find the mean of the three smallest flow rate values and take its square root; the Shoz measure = 4.59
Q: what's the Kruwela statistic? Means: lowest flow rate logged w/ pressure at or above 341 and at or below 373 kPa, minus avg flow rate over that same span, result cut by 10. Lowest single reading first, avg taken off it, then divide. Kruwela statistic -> -0.21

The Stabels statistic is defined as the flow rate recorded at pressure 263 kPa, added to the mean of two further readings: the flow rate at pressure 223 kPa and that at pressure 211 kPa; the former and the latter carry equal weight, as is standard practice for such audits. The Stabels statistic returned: 42.3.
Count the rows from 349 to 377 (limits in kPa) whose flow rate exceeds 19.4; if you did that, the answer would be 5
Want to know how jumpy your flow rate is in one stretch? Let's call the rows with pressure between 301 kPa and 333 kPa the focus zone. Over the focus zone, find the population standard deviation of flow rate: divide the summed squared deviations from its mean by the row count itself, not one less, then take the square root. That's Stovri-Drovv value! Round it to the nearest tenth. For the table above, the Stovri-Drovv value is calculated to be 3.8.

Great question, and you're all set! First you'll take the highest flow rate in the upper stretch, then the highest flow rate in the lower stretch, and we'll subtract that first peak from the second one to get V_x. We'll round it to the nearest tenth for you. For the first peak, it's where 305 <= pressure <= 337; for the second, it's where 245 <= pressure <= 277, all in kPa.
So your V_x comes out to -0.3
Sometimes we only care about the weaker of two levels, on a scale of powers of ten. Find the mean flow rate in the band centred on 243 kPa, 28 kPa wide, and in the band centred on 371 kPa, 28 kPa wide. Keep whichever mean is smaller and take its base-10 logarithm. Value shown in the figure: 1.29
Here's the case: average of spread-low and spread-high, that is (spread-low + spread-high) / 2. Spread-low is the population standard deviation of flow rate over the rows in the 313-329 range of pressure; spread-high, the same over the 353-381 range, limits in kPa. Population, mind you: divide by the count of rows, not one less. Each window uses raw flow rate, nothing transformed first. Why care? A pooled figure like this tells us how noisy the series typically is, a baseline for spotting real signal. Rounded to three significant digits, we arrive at 2.31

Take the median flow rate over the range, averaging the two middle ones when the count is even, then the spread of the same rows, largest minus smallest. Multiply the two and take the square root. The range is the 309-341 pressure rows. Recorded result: 15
